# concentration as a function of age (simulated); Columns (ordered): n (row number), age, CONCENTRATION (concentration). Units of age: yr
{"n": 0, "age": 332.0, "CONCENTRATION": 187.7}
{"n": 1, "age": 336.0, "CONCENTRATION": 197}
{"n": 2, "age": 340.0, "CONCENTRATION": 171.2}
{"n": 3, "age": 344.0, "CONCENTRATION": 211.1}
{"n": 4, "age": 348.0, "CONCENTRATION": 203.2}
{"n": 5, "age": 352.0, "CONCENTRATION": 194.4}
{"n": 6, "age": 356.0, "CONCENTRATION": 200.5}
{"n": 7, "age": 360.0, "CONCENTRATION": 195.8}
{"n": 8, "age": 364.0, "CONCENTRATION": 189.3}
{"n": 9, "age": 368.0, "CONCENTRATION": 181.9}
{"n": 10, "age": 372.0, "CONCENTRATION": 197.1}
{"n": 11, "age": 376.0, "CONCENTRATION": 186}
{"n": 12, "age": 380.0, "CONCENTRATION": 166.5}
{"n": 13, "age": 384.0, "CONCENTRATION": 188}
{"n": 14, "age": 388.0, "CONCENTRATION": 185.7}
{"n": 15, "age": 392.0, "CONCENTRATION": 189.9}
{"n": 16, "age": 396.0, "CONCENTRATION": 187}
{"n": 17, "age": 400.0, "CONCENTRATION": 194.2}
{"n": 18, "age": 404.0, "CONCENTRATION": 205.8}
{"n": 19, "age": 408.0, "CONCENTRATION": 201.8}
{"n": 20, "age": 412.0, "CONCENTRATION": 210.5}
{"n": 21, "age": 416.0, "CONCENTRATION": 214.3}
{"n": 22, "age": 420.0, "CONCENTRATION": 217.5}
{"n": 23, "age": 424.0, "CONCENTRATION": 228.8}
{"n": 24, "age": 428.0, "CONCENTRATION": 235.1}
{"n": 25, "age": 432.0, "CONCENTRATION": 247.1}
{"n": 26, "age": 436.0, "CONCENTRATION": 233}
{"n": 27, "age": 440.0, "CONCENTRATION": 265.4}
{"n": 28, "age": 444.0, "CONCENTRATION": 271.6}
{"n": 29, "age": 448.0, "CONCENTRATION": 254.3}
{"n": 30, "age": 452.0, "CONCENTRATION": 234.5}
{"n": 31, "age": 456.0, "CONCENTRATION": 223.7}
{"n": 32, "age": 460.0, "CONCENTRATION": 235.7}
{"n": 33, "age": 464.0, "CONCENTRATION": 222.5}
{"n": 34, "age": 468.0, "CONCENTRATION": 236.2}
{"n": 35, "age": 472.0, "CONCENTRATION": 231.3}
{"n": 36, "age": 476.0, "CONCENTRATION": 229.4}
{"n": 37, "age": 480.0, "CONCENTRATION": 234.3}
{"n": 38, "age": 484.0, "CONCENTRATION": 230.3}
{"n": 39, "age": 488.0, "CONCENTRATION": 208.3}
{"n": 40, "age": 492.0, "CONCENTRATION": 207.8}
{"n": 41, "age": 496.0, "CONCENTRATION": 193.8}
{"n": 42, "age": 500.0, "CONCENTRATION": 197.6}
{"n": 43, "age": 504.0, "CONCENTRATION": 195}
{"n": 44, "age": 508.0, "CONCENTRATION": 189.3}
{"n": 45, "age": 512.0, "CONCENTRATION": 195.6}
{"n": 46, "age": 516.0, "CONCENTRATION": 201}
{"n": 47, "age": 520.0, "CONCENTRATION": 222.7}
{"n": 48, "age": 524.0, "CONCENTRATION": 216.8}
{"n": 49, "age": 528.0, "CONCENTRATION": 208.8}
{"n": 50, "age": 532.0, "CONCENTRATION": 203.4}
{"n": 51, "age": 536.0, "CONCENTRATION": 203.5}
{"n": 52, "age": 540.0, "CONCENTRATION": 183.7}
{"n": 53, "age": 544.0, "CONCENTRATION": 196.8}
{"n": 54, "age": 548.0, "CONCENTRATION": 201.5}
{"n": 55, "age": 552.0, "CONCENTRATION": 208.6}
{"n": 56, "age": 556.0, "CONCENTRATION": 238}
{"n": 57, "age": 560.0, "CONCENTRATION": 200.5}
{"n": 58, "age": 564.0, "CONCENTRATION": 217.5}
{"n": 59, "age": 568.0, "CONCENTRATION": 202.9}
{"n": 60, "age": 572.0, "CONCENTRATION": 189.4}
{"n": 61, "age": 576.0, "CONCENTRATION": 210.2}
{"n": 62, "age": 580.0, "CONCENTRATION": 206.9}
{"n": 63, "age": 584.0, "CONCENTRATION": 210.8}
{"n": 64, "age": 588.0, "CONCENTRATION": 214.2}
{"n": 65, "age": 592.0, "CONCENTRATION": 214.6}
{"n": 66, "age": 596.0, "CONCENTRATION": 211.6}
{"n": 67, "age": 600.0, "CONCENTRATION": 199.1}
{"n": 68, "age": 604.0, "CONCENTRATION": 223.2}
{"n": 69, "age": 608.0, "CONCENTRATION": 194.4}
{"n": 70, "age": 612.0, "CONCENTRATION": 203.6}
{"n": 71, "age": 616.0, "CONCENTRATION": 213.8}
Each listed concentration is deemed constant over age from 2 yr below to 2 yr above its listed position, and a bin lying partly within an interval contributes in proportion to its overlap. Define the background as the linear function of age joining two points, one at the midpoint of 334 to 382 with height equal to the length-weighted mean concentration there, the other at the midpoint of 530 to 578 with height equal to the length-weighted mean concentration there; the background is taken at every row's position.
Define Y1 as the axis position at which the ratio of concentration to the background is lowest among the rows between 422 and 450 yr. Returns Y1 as 424.0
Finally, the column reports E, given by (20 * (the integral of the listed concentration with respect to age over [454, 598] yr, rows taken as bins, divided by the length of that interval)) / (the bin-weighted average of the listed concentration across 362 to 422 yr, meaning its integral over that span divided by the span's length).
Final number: 21.7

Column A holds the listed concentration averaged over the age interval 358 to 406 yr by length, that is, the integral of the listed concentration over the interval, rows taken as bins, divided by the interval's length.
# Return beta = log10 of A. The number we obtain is 2.28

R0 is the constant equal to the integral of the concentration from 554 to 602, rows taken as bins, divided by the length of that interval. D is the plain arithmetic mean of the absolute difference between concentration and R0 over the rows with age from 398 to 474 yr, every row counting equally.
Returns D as 23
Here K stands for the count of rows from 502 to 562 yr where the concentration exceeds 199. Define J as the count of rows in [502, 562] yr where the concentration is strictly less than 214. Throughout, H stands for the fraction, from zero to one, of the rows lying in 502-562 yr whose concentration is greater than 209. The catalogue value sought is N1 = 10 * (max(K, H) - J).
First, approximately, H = 0.2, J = 12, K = 10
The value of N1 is -20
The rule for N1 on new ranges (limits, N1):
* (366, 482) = 80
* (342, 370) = -40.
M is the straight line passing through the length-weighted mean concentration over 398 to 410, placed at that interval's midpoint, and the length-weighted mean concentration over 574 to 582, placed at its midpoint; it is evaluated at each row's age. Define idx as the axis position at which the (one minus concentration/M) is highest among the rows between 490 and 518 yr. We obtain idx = 508.0 yr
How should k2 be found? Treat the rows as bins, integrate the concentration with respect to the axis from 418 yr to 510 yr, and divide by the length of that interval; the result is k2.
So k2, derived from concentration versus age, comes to 227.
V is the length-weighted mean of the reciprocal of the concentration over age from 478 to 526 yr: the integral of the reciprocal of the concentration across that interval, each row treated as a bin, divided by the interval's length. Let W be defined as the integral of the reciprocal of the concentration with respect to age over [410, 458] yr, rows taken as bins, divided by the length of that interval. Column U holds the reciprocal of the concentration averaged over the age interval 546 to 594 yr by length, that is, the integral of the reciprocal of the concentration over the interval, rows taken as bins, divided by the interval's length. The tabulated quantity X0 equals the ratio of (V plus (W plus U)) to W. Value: 3.26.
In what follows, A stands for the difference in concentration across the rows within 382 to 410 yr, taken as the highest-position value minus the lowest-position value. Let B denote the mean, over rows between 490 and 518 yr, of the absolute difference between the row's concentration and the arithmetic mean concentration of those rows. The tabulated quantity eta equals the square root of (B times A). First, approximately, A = 14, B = 4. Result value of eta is 8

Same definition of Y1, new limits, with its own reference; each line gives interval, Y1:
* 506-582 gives 540.0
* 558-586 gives 572.0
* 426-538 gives 508.0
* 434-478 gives 464.0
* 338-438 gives 380.0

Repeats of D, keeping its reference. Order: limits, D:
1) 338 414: 17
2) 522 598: 8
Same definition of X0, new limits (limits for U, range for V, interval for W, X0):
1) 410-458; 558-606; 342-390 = 2.73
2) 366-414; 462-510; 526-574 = 3.02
